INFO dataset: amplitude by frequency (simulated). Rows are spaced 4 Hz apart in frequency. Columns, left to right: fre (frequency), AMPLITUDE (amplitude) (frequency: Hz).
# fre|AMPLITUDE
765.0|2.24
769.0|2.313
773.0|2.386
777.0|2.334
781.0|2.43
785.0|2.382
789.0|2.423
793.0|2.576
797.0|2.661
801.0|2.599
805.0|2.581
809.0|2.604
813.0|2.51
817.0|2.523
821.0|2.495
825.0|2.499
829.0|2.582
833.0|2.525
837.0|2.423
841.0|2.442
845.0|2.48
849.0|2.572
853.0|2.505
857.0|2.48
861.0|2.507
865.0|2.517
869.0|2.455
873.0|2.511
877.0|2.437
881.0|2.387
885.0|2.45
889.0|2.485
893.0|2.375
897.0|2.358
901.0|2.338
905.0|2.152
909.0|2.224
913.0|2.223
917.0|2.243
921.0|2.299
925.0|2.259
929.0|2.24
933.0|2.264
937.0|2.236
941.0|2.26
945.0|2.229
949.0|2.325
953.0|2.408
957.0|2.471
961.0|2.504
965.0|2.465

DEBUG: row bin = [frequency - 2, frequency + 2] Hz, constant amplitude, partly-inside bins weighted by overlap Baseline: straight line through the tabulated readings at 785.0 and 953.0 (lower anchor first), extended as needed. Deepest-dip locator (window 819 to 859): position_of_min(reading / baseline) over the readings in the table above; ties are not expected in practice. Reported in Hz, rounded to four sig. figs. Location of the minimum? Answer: 837.0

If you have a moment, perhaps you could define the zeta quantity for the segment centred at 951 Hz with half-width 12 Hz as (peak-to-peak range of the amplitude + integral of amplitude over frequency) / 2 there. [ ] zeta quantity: 28.5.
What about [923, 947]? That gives 27.0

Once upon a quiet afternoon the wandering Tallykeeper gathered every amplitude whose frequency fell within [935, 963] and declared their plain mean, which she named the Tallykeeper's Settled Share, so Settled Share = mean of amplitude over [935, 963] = 2.35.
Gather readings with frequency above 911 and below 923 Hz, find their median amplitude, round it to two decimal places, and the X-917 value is 2.24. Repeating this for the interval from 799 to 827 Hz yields 2.52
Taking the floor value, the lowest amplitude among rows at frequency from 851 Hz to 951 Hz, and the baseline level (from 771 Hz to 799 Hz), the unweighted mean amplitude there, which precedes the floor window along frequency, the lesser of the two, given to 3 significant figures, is 2.15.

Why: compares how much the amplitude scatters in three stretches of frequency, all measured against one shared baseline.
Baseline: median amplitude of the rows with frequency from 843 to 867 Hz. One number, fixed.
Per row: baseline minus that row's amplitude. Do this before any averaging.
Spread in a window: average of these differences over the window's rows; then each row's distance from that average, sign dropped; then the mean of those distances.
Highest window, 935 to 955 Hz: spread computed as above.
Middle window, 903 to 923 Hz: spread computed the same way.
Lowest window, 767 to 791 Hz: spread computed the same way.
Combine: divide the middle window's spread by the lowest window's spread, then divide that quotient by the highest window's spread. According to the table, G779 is 16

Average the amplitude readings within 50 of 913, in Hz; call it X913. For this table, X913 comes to 2.35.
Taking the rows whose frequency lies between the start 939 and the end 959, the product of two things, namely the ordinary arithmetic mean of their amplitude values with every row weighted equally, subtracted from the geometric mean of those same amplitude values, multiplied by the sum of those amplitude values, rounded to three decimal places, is -0.020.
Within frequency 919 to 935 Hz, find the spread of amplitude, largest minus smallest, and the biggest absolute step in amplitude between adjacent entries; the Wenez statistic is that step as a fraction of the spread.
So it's 0.68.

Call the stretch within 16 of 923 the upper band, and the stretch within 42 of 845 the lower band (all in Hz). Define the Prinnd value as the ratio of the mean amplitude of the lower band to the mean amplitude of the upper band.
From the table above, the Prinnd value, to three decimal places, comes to 1.112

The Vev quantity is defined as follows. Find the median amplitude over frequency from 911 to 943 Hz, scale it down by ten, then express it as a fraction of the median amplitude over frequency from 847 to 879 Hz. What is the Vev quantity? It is 0.090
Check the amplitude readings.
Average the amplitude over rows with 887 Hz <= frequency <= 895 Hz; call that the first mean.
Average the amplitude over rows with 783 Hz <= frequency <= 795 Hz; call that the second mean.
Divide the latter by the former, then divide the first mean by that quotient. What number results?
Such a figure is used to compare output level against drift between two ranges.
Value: 2.40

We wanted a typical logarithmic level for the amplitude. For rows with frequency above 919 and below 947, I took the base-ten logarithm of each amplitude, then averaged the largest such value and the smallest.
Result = 0.355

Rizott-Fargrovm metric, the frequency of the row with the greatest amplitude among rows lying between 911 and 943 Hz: 921.0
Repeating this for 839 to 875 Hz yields 849.0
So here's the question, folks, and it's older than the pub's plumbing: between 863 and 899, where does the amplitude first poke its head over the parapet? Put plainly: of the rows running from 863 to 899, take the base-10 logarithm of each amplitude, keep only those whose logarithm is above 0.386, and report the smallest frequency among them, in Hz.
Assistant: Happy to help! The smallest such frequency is 865.0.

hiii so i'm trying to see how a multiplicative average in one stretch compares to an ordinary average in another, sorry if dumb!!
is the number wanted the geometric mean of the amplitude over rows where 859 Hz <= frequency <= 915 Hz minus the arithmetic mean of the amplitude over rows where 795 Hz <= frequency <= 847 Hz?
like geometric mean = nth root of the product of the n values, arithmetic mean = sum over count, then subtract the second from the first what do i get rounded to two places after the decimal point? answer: -0.15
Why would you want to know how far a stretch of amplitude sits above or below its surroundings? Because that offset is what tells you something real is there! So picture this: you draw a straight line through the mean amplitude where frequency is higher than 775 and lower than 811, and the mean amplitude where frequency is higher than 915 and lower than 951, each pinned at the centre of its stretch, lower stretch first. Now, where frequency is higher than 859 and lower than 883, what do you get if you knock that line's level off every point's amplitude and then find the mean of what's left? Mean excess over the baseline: 0.10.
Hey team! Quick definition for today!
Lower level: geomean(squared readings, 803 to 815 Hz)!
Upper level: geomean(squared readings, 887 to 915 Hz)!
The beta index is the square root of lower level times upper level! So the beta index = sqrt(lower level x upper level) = 5.9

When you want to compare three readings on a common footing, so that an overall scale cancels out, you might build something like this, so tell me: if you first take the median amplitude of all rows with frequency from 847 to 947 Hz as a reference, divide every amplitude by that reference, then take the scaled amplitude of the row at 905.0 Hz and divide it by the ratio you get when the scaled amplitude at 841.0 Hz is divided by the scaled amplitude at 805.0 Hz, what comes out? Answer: 0.96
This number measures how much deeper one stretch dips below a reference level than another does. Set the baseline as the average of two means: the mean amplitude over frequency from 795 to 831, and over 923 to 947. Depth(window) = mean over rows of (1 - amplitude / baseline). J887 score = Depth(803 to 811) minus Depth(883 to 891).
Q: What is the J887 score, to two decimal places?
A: -0.05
